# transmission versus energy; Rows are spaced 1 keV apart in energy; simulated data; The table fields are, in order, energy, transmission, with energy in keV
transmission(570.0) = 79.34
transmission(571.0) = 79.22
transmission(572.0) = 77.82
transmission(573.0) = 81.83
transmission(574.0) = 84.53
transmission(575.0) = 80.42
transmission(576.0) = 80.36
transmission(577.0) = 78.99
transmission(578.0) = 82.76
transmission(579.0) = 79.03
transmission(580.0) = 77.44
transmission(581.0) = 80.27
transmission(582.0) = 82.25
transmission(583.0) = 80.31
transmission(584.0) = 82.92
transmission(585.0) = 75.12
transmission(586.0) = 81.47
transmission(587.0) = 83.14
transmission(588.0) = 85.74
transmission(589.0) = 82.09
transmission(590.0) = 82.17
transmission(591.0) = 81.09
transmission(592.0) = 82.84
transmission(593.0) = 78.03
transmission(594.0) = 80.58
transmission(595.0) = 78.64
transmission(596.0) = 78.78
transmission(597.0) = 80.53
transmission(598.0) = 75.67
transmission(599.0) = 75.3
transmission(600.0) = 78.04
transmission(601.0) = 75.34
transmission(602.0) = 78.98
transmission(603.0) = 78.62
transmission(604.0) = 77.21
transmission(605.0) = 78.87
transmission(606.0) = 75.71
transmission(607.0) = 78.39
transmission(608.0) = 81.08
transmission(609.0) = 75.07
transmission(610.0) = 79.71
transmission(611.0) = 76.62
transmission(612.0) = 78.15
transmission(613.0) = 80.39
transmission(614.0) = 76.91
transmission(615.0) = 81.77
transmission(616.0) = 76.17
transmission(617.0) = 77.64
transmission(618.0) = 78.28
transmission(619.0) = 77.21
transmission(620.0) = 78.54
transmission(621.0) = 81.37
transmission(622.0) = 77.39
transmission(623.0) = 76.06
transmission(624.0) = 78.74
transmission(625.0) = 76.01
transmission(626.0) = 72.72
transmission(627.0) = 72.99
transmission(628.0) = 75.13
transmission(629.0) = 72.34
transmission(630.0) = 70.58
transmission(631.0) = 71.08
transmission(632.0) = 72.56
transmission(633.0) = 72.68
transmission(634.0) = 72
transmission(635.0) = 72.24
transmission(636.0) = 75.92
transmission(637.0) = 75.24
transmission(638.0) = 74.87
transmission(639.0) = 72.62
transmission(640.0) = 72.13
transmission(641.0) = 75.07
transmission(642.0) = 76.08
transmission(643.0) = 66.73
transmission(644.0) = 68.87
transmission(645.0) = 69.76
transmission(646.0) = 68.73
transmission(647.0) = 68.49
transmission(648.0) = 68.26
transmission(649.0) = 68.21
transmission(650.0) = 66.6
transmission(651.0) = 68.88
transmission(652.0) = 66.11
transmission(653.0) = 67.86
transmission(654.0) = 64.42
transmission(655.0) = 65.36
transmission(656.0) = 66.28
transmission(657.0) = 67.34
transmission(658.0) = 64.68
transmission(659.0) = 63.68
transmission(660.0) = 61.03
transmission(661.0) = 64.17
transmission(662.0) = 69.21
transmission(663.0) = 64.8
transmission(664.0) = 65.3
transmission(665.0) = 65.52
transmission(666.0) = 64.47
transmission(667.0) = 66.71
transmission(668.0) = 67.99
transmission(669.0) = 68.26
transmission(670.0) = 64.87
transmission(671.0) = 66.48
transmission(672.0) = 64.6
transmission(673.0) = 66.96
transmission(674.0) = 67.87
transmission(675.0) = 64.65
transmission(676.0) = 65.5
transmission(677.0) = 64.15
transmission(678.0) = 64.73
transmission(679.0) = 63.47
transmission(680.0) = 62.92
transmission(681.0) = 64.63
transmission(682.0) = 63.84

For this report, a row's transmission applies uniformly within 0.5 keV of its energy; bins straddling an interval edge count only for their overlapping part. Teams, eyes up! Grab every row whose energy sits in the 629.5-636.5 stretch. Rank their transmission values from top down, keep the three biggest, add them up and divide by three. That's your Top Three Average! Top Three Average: 74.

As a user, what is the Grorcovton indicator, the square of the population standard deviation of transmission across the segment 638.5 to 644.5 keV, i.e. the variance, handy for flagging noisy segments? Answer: 11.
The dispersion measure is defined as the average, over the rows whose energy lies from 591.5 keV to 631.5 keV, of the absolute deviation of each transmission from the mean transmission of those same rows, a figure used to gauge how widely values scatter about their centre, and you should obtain 2.20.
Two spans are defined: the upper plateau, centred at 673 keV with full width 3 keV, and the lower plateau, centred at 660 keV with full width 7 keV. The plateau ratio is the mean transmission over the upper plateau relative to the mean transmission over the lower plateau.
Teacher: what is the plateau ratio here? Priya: 1.02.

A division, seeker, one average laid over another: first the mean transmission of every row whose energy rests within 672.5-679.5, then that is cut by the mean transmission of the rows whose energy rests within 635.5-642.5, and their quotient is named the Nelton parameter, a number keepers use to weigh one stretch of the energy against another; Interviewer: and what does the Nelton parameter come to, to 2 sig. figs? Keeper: 0.88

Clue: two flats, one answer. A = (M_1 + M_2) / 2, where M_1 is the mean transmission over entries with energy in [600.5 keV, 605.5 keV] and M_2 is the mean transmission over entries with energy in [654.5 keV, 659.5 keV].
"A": 71.6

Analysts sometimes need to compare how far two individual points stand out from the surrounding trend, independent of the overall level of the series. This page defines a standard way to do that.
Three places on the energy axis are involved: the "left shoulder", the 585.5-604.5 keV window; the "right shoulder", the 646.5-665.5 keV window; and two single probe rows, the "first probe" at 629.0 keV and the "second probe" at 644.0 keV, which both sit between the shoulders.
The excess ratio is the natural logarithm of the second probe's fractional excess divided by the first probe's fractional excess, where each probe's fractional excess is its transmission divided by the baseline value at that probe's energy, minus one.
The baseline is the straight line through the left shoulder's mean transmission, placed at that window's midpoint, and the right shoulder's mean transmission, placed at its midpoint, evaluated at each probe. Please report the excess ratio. -0.9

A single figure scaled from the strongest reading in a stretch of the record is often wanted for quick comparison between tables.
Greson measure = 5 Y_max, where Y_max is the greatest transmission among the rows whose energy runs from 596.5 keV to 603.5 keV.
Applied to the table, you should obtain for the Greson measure 403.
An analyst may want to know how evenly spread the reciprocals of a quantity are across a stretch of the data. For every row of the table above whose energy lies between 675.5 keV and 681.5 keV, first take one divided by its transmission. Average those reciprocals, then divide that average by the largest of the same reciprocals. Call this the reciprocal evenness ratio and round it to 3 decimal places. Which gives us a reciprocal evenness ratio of 0.980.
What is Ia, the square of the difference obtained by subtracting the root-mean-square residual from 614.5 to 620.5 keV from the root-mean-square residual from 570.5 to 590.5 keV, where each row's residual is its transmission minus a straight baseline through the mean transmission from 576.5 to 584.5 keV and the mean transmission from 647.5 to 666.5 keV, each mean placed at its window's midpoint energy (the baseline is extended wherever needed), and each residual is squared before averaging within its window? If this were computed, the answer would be 4.5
